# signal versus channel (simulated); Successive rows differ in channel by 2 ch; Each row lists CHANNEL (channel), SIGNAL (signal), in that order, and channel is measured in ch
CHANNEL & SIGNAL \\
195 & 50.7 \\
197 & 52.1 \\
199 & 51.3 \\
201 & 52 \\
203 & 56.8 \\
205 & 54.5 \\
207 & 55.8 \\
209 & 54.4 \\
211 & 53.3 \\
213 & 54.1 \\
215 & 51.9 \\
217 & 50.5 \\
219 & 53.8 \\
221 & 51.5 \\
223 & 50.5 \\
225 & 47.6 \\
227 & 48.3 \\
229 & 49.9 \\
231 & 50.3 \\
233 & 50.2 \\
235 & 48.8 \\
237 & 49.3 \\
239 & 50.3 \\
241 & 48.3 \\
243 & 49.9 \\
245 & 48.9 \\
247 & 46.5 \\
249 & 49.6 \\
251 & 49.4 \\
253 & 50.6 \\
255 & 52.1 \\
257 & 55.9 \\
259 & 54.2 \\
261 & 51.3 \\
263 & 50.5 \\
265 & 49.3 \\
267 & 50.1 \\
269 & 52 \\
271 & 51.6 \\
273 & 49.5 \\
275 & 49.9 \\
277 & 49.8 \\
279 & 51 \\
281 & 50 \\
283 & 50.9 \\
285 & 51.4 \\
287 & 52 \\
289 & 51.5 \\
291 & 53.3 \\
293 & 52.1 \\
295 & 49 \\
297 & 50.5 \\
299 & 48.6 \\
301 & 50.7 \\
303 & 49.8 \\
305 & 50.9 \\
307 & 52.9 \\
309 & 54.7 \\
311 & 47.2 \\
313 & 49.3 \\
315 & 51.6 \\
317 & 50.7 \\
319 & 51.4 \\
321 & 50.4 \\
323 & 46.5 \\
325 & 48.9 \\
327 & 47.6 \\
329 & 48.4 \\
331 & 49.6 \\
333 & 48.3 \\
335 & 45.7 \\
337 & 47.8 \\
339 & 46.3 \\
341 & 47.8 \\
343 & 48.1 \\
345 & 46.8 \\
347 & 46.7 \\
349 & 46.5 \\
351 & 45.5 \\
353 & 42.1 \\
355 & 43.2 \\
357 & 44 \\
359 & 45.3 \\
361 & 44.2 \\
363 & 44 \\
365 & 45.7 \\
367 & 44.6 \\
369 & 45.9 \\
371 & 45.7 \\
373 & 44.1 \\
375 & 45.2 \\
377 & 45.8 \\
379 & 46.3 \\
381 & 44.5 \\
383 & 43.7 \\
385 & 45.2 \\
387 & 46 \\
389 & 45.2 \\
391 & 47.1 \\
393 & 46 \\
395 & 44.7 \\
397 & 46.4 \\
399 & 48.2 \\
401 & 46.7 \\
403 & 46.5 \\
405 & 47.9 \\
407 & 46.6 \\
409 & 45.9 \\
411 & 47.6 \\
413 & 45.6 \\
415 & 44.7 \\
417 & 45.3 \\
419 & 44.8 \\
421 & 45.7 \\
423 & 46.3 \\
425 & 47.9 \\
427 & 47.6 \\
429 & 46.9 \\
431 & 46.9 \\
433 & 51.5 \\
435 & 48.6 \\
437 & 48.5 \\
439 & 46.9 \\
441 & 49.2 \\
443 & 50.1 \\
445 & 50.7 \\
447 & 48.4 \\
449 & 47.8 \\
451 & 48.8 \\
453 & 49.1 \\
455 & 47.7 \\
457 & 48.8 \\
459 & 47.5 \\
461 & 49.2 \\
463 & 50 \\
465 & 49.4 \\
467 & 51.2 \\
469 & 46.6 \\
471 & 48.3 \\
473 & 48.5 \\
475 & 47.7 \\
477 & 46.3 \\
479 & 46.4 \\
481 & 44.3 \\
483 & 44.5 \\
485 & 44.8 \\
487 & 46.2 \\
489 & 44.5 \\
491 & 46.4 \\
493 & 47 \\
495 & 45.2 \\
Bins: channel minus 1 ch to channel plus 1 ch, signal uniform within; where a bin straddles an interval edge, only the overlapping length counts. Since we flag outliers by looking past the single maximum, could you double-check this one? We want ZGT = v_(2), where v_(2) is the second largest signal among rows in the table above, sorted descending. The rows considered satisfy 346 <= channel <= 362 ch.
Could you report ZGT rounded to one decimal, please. 46.5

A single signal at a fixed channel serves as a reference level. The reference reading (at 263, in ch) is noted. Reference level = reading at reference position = 50.5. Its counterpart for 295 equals 49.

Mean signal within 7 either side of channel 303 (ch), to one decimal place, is 51.2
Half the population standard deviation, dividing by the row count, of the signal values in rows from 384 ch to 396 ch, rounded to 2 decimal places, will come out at 0.39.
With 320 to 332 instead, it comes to 0.64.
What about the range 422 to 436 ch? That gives 0.80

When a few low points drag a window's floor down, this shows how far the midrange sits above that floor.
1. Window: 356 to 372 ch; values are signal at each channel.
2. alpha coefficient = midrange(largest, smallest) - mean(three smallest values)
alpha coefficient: 0.9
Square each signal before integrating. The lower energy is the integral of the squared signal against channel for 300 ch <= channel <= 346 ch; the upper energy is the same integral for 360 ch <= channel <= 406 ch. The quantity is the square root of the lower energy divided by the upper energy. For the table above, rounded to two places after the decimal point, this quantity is 1.08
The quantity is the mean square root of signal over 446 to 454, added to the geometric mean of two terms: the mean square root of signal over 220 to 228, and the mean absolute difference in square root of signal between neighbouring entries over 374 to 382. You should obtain 7.68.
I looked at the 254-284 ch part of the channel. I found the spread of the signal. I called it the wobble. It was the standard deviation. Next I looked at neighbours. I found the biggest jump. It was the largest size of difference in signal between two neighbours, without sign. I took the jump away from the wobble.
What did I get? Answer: -2.0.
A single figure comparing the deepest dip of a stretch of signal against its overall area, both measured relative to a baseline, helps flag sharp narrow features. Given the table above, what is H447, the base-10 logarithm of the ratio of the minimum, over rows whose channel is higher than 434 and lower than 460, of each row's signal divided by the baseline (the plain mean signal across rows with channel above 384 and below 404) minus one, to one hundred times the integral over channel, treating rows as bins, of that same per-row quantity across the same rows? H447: -4.0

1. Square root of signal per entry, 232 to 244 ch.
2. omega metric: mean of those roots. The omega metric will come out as 7.03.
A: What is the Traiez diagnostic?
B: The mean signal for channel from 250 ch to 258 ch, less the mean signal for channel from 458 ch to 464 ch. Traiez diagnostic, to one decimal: 3.1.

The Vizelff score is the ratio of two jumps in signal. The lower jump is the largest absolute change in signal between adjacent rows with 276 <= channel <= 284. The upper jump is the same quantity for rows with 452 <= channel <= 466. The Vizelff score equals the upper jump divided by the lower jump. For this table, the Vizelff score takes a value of 1.4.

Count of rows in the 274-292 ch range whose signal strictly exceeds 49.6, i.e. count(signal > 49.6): 9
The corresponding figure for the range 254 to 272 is 8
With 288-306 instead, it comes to 7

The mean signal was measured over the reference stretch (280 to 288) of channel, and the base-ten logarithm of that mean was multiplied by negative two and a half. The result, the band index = -4.27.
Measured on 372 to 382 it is -4.14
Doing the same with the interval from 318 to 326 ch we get -4.23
